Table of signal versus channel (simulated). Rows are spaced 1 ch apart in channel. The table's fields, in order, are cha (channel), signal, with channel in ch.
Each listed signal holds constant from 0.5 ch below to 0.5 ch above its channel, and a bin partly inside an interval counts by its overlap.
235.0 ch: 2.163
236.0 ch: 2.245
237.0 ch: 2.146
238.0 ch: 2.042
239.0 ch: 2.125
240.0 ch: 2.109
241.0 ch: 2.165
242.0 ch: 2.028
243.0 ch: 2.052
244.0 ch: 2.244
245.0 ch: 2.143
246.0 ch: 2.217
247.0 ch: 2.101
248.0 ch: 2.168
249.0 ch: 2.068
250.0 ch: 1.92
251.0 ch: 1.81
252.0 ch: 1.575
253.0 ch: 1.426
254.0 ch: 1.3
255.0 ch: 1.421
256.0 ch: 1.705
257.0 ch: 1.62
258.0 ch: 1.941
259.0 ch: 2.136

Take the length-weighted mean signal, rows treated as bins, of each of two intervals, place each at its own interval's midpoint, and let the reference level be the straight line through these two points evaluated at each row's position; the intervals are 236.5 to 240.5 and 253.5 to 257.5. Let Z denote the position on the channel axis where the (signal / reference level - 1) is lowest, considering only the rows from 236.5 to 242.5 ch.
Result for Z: 238.0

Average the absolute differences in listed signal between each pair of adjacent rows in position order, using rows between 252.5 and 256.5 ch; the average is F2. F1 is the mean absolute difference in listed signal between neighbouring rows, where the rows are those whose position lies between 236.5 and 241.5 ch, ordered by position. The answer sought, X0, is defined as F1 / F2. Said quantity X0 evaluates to 0.37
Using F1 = 0.06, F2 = 0.177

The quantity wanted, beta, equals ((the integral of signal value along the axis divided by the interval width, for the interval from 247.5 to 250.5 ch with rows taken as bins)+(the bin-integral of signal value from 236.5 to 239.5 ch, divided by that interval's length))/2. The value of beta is 2.08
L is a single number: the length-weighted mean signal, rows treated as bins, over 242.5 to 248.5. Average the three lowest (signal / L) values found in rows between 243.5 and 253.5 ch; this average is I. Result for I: 0.74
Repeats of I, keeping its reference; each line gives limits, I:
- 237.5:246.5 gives 0.95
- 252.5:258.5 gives 0.64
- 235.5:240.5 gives 0.97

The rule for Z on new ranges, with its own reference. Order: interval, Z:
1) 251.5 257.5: 254.0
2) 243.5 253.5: 253.0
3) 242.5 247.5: 243.0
